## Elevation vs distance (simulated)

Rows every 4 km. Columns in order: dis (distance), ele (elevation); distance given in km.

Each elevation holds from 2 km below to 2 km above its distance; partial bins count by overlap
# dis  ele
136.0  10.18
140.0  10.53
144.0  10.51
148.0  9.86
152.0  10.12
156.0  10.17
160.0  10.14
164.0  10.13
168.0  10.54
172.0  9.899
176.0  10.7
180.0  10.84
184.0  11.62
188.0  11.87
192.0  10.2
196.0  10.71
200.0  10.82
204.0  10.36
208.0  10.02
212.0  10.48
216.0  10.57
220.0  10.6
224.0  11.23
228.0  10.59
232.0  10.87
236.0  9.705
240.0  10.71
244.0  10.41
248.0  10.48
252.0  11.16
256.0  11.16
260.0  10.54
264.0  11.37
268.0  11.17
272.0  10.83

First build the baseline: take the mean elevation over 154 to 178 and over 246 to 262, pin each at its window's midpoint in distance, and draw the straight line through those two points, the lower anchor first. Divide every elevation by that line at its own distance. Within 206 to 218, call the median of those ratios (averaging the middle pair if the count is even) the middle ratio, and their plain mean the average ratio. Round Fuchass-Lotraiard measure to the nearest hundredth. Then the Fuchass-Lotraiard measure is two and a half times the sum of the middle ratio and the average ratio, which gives 4.93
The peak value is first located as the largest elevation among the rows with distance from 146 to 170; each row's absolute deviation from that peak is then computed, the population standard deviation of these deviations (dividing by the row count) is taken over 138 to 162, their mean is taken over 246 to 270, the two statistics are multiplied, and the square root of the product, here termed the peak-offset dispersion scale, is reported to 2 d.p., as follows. 0.33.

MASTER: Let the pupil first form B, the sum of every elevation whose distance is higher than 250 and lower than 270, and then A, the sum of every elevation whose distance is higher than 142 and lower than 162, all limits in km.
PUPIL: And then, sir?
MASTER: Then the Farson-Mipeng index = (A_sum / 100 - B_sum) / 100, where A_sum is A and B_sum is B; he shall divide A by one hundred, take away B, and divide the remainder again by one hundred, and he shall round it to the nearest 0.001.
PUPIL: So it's -0.549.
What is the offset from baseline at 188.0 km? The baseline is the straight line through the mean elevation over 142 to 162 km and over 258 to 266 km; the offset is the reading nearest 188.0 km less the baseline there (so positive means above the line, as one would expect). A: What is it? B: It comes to 1.4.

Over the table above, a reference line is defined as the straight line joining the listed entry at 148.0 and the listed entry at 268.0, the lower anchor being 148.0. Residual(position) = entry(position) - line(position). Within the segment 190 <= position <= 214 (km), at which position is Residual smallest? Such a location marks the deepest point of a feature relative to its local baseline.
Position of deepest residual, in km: 208.0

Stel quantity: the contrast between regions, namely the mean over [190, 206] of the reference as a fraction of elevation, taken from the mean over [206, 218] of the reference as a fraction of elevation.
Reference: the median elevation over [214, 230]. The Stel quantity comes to 0.02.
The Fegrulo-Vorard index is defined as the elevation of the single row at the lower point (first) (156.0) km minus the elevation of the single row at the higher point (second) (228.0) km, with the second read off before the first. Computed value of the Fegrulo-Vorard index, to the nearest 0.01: -0.42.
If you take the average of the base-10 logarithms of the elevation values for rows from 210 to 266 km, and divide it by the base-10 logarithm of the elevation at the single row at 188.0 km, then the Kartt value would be 0.96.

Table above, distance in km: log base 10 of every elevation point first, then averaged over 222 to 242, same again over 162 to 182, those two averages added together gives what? 2.043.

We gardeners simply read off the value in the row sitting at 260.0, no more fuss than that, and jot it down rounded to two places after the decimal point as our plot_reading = 10.54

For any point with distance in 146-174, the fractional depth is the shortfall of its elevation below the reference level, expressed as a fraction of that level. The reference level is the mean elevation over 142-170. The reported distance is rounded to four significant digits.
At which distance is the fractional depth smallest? 168.0 km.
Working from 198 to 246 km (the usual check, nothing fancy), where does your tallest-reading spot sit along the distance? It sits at 224.0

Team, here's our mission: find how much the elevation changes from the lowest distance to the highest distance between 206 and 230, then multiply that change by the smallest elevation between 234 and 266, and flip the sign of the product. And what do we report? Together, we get -5.5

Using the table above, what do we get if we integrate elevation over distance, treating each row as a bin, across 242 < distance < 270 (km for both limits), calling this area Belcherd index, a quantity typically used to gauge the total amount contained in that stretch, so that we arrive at 305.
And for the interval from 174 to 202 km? 307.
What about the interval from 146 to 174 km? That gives 283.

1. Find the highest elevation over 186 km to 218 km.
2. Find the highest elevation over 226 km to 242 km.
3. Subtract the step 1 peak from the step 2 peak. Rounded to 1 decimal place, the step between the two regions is -1.0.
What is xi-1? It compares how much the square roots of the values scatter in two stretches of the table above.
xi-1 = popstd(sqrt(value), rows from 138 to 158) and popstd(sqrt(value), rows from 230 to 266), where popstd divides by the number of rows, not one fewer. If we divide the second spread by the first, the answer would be 1.85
